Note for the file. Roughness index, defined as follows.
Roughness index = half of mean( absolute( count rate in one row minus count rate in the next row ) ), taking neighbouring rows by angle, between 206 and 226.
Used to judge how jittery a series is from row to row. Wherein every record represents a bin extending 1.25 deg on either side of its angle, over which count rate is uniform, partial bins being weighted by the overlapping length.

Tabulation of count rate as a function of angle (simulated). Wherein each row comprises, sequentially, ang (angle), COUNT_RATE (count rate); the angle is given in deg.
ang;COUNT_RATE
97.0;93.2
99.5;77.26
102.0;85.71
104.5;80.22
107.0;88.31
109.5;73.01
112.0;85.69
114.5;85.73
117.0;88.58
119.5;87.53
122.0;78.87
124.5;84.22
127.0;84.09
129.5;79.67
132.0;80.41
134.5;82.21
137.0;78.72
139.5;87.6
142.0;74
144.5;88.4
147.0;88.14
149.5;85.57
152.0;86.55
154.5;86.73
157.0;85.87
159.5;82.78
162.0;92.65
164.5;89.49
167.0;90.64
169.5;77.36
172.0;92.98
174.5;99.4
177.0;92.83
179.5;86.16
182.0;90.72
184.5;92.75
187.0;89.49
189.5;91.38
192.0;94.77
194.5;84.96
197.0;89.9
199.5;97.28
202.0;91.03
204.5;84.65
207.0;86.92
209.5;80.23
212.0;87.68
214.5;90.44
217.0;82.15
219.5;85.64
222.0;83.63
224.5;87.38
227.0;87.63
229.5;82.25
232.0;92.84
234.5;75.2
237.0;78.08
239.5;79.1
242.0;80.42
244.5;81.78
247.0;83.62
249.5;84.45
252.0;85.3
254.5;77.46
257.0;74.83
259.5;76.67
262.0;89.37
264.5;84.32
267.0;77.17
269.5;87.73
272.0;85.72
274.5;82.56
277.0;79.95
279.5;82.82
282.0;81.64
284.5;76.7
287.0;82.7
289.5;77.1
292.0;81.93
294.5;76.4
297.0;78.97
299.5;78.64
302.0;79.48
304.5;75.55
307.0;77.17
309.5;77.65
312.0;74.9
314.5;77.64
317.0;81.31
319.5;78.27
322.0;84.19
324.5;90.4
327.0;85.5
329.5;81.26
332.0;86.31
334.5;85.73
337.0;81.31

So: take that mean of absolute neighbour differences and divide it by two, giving 2.5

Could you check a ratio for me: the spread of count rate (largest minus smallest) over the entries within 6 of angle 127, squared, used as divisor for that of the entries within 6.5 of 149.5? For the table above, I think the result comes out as 0.10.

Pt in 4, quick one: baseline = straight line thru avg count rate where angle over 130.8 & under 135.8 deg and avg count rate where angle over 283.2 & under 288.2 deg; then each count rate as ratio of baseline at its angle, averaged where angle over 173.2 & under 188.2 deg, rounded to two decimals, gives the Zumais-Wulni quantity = 1.14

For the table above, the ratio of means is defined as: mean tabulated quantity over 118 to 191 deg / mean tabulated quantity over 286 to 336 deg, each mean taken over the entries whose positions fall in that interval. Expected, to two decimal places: 1.07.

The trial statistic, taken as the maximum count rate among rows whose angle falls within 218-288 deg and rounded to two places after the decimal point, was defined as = 92.84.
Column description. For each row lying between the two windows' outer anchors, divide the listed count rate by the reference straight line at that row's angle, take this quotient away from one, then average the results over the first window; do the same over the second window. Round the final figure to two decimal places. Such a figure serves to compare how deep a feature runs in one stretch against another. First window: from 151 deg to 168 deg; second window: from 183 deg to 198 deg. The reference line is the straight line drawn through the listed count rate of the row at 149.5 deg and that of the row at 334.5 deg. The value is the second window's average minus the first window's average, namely -0.03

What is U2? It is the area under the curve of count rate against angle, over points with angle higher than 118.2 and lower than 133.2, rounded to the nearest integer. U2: 1237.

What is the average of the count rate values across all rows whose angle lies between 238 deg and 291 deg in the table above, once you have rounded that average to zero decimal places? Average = 81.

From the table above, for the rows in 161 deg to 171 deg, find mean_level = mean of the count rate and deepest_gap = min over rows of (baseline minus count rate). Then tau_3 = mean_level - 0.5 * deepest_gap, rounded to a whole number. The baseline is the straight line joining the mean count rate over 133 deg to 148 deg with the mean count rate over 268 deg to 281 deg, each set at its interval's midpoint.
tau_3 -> 92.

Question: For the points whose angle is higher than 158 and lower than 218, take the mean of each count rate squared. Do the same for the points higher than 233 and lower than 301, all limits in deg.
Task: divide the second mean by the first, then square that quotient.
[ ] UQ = 0.67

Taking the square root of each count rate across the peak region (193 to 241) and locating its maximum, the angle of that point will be 199.5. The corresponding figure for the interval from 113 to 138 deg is 117.0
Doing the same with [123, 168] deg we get 162.0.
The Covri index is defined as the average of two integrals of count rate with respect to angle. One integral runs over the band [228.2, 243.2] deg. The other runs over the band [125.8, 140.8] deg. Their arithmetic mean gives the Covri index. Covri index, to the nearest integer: 1226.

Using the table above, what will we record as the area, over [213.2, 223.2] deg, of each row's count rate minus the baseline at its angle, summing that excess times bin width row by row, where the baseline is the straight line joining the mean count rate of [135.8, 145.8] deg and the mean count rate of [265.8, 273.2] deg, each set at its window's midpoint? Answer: 25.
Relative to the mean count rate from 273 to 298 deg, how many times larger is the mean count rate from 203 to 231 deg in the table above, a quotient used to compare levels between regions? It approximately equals 1.07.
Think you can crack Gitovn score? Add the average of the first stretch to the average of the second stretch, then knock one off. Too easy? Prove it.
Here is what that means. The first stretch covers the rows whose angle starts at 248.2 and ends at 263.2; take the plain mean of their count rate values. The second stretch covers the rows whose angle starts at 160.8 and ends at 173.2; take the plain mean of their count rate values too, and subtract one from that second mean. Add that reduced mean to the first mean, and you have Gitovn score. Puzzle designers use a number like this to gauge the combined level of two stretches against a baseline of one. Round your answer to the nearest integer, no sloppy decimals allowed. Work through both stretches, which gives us 169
